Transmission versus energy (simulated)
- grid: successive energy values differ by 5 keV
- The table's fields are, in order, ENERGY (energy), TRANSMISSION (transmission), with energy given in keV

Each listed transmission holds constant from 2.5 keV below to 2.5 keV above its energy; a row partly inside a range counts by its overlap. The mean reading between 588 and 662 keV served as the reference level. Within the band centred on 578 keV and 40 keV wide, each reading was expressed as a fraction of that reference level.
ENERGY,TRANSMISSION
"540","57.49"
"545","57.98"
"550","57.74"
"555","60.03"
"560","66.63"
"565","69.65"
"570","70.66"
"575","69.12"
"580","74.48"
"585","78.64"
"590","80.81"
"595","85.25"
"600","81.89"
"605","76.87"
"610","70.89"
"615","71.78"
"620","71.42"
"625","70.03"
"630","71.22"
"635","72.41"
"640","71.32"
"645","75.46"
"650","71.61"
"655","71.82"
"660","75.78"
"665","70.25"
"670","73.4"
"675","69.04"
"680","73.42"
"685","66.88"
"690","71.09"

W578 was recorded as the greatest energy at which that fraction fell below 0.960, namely 575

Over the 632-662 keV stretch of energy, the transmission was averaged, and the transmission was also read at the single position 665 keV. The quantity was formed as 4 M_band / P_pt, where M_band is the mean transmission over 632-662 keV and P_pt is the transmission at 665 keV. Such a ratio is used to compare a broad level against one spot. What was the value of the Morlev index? 4.16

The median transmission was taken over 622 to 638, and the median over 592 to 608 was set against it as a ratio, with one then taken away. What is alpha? 0.15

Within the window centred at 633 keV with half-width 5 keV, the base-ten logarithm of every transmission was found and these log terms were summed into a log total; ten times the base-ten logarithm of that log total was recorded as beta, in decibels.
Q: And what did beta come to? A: 5.70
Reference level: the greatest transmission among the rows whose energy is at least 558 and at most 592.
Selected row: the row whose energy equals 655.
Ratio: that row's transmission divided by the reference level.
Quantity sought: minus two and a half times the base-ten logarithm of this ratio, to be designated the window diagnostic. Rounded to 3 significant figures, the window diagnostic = 0.128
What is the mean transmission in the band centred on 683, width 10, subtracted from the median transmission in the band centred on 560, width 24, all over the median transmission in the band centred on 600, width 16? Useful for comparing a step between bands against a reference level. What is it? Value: -0.04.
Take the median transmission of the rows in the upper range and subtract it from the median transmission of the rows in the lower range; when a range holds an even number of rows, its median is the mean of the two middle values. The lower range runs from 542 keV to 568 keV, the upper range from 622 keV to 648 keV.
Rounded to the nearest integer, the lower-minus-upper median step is -11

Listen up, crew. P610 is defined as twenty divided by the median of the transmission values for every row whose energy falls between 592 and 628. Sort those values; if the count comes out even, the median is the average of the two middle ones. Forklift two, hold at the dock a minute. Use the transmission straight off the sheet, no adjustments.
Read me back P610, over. 0.279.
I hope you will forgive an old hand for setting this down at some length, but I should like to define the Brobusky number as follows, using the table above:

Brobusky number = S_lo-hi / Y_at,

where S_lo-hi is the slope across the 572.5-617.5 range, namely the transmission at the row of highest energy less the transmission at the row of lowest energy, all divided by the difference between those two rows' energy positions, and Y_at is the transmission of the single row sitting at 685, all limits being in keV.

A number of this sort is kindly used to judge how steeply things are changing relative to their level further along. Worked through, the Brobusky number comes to 0.0010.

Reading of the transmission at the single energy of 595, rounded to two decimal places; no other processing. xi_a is 85.25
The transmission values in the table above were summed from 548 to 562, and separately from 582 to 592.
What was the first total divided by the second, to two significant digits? 1.2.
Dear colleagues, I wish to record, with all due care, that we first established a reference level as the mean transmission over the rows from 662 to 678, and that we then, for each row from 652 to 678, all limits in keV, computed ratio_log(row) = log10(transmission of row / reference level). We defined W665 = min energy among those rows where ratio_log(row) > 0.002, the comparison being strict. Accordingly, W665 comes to 655 keV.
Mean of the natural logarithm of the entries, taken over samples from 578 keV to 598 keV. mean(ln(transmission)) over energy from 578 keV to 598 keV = 4.38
